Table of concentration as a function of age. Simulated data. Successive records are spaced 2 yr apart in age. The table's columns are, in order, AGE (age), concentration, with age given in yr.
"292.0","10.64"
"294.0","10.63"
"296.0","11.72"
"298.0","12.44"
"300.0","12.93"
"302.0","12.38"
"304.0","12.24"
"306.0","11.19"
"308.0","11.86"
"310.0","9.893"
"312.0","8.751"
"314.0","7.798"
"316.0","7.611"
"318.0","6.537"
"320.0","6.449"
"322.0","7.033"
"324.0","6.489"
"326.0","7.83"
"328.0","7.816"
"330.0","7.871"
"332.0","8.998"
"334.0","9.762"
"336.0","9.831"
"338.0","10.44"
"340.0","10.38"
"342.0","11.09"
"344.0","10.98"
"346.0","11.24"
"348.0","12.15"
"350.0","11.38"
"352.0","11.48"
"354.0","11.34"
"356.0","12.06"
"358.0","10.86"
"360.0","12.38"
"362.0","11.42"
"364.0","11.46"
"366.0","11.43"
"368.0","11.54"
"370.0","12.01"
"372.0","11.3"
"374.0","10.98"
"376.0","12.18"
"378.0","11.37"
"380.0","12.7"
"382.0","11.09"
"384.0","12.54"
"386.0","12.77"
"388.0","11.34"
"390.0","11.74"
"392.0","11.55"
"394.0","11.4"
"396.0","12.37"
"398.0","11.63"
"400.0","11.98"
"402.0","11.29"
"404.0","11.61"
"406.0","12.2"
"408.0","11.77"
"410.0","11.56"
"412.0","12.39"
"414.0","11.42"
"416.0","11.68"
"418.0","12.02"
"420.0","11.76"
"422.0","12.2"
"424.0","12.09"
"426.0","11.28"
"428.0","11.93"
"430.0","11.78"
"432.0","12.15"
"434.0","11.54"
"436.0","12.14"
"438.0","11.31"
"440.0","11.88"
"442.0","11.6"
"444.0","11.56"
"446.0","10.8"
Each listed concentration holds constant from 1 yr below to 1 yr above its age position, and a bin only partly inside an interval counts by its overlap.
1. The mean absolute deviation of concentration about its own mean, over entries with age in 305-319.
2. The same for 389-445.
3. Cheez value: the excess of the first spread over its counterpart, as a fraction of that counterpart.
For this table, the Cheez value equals 5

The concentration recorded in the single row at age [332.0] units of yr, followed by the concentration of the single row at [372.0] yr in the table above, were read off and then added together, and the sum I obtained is 20.3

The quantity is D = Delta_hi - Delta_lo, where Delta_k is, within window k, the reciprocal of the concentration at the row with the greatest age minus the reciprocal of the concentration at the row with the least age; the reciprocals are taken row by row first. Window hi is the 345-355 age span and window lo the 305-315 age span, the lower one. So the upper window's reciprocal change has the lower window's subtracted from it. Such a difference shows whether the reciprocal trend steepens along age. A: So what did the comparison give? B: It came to -0.040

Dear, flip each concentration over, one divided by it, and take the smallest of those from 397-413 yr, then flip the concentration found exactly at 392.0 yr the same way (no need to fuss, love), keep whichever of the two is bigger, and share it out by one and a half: 0.058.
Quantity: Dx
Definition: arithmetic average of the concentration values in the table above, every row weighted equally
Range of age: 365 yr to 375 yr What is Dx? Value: 11.5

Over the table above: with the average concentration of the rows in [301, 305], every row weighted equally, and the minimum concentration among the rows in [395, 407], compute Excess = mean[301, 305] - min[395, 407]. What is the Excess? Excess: 1.0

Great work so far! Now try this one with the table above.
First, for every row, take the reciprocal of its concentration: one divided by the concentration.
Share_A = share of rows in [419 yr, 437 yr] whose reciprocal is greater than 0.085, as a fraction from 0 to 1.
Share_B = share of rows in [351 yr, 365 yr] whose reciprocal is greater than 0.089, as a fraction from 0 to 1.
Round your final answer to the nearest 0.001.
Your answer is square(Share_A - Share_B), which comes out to 0.036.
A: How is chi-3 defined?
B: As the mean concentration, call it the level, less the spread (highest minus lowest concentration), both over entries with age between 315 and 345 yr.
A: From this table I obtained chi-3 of 4.0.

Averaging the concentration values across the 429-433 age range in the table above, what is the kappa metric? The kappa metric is 12.0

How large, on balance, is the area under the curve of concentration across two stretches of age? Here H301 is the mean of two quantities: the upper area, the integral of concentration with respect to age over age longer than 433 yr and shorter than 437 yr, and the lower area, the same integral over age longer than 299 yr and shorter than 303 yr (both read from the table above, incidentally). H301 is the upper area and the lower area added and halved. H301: 49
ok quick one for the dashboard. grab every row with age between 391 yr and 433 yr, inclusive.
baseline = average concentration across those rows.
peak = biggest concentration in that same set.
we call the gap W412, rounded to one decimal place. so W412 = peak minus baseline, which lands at 0.6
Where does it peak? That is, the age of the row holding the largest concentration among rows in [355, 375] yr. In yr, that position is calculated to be 360.0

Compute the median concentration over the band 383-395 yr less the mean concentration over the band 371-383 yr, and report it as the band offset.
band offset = 0.0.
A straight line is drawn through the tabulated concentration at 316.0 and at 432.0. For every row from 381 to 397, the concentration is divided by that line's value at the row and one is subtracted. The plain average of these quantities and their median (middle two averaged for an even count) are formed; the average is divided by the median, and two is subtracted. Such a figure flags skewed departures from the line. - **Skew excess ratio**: -0.7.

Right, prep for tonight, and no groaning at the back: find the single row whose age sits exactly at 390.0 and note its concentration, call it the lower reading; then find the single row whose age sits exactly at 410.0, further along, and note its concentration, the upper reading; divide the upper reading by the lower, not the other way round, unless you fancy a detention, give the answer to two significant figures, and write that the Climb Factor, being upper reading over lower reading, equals 0.98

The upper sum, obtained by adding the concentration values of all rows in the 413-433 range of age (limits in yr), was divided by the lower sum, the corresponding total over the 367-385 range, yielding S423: 1.12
